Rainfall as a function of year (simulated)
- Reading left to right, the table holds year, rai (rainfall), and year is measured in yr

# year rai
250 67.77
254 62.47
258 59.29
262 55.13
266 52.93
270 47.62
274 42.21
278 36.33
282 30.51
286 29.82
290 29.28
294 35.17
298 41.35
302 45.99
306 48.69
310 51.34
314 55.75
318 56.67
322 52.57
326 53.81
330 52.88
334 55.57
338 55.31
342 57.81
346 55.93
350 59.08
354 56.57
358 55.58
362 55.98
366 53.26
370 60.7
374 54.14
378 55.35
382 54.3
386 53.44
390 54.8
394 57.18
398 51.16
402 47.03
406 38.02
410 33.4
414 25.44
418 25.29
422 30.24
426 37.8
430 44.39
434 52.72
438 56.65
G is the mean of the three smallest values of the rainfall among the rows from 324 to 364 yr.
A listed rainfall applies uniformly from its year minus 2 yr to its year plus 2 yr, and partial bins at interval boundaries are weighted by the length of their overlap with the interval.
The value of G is 54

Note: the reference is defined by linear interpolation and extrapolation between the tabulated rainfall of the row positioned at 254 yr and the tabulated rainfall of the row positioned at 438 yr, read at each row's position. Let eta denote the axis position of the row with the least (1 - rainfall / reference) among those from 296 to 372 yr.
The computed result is 370 yr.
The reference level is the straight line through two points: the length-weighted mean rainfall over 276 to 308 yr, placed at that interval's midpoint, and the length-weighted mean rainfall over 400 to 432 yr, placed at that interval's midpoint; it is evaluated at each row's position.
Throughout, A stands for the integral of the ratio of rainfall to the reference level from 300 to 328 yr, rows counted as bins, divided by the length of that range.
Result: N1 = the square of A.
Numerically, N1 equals 2.0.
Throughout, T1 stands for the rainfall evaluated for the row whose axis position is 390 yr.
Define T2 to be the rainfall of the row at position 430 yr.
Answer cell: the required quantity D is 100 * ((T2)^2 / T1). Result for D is 3596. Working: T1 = 54.8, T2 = 44.39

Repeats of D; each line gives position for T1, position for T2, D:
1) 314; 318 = 5761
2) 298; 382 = 7131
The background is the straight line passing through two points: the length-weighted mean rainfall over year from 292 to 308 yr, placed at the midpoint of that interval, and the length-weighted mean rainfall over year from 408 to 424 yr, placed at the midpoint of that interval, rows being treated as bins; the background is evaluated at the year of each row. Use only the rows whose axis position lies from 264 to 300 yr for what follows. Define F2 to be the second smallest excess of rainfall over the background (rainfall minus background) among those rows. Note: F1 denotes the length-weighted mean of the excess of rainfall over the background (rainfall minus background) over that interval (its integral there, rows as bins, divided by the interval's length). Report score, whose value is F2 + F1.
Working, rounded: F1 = -6.6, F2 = -15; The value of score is -21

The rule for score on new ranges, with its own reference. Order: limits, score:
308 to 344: 27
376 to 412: 26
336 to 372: 39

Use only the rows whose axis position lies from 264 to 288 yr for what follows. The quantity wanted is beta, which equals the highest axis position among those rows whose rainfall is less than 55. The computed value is 286 yr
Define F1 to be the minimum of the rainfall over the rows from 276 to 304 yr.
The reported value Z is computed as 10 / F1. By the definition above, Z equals 0.34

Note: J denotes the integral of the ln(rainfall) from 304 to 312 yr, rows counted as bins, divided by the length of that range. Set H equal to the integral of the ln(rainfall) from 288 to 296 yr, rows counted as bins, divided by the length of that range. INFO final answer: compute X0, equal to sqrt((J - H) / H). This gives 0.36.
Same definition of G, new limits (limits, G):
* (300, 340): 49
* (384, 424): 27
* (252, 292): 30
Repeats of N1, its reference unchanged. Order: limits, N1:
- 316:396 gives 2.4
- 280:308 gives 1.0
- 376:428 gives 1.5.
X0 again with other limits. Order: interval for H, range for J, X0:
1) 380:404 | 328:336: 0.08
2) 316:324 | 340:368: 0.09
